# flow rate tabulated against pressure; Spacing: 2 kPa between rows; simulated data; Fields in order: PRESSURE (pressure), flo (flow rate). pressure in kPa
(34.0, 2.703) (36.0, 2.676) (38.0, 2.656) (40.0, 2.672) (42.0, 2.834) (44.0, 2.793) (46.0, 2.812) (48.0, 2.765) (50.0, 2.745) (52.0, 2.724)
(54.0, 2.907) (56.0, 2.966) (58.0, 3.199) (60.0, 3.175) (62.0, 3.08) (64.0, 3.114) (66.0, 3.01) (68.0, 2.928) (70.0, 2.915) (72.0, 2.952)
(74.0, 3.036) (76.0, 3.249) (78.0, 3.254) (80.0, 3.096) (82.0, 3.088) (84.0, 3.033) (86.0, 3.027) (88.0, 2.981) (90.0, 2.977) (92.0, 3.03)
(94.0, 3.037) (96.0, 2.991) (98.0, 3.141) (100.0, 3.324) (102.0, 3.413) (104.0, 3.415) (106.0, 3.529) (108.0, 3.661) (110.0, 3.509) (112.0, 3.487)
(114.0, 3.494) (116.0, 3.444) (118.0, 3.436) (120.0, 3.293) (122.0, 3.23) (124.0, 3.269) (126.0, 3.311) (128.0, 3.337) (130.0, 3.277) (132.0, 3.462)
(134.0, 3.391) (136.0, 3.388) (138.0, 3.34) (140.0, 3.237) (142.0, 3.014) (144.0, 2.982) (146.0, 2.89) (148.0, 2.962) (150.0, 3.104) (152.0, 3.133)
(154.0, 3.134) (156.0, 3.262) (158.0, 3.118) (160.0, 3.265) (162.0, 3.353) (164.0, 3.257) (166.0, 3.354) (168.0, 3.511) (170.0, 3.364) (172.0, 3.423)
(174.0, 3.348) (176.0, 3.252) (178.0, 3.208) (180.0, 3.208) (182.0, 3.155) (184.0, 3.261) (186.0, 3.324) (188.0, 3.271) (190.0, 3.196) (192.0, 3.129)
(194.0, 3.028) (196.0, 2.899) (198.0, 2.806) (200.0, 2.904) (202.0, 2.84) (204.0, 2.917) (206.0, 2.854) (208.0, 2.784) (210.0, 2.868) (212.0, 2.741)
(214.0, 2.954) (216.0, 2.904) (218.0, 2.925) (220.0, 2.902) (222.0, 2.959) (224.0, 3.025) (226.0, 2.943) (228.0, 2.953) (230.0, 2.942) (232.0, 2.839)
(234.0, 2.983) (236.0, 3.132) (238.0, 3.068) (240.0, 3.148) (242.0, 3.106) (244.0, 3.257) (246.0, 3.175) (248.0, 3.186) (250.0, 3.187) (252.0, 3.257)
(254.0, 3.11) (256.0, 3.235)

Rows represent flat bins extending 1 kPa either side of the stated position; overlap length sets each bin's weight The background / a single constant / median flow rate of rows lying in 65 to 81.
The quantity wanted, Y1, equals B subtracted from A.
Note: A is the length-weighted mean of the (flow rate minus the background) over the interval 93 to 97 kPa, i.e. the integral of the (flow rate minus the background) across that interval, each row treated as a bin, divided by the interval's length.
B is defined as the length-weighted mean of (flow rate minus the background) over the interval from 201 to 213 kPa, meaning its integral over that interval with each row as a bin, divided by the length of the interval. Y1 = 0.2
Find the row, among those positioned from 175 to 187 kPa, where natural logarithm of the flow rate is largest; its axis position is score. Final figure 186.0 kPa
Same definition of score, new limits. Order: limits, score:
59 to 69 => 60.0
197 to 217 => 214.0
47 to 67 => 58.0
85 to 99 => 98.0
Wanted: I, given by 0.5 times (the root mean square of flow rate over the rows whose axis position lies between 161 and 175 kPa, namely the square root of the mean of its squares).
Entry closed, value 1.69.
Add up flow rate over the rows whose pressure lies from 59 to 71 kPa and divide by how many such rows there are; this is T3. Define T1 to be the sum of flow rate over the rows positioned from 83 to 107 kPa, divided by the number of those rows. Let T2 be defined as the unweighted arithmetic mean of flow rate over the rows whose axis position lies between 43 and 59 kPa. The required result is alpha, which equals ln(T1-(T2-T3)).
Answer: 1.20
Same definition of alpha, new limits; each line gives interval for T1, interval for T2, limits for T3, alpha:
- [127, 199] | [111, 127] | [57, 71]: 1.07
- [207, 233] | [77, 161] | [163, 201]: 1.06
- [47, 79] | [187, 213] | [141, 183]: 1.18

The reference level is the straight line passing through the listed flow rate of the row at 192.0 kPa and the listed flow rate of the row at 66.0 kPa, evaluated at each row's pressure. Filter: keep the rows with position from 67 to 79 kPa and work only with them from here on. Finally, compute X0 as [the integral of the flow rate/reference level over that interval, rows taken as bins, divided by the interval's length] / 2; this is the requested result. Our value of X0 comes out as 0.506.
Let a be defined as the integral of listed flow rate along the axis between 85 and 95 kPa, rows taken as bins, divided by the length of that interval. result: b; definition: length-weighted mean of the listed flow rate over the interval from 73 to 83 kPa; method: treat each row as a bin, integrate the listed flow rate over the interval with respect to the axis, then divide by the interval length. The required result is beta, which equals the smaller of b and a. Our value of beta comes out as 3.01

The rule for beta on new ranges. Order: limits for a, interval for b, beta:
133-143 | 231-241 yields 3.03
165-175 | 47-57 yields 2.82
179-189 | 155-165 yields 3.24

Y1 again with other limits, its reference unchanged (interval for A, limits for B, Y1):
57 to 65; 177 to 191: -0.1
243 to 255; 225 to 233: 0.3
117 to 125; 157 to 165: 0.1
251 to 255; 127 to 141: -0.2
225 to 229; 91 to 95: -0.1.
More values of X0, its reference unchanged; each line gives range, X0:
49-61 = 0.492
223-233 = 0.465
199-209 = 0.455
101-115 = 0.574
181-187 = 0.520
